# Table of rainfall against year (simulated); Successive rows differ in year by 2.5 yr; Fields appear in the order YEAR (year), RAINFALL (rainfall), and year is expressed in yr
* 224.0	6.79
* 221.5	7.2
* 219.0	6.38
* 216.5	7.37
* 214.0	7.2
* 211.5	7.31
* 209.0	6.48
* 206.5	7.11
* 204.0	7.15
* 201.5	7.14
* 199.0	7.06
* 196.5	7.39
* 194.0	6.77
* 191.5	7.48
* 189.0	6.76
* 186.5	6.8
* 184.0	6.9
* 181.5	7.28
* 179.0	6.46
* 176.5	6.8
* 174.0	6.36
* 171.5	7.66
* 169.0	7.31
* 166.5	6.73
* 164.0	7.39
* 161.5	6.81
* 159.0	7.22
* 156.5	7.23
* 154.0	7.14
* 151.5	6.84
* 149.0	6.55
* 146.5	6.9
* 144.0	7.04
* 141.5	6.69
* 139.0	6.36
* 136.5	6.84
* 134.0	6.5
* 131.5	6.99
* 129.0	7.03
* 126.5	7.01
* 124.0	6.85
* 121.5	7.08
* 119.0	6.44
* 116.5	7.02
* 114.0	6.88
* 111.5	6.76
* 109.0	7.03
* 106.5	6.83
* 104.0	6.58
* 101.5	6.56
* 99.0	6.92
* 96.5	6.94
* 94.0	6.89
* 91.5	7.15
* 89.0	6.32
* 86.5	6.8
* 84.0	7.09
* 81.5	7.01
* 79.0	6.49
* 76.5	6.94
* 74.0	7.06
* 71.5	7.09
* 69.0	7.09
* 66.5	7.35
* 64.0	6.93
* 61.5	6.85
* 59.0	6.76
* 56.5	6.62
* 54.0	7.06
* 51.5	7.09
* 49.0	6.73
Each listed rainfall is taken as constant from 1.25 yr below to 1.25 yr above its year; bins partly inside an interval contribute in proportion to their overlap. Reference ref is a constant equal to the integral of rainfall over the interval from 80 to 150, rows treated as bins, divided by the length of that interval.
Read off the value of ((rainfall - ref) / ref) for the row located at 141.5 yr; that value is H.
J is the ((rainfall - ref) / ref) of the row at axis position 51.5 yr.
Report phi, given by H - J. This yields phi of -0.06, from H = -0.020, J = 0.04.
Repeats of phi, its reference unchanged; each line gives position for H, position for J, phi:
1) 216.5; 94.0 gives 0.07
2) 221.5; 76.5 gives 0.04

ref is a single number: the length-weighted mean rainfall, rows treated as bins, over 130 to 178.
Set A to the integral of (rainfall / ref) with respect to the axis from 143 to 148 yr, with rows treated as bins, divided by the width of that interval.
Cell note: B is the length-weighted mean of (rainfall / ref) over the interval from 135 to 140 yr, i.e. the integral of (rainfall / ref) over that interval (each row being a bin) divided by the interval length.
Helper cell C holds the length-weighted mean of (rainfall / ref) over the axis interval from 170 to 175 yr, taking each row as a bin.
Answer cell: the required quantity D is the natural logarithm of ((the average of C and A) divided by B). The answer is 0.06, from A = 1.00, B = 0.96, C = 1.02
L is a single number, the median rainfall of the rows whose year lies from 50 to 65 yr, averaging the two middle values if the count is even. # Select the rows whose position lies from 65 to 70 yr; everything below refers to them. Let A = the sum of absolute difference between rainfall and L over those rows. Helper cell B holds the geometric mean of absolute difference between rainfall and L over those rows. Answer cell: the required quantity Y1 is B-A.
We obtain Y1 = -0.4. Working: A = 0.66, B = 0.30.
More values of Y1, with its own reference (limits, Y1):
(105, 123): -1.0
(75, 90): -1.3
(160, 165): -0.4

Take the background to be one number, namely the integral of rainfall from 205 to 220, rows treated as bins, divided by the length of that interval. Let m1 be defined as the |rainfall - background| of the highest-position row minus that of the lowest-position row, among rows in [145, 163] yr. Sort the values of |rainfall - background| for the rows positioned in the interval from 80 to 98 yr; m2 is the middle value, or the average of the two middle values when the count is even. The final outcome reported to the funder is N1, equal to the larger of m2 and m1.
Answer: 0.10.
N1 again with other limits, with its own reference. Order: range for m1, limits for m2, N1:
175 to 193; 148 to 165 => 0.30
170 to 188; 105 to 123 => 0.11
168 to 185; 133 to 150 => 0.30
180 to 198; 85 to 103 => 0.16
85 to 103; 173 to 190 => 0.24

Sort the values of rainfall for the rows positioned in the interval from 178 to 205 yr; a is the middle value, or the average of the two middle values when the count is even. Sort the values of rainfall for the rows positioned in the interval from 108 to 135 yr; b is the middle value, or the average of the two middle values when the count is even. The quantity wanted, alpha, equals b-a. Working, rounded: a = 7.06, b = 6.99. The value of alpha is -0.07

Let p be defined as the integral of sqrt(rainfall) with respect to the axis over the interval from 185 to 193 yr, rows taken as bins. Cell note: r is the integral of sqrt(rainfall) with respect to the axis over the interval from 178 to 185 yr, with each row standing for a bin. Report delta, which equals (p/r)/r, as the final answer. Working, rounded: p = 21.2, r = 18.4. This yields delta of 0.063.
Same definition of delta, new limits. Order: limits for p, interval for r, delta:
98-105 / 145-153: 0.042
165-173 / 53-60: 0.064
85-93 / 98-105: 0.064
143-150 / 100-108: 0.043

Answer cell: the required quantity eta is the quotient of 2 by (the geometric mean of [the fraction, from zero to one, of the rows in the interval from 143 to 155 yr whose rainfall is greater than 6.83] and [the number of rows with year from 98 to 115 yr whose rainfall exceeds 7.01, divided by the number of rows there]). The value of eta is 5.9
